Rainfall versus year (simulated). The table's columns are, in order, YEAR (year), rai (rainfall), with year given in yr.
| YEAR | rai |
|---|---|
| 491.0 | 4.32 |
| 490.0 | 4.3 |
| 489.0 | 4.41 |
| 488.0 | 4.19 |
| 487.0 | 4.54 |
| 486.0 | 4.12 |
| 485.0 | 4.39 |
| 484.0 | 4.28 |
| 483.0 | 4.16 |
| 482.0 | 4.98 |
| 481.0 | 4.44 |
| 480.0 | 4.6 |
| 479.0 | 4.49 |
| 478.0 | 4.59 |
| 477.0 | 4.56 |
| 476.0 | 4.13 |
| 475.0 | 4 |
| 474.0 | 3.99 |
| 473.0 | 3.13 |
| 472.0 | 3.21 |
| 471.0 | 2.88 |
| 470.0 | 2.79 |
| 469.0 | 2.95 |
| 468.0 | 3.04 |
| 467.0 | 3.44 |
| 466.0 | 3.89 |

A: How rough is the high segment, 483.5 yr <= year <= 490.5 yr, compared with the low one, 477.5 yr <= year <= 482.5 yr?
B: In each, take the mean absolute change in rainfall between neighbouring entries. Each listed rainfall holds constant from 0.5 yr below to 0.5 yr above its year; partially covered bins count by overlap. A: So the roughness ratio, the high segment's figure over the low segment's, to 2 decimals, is 1.08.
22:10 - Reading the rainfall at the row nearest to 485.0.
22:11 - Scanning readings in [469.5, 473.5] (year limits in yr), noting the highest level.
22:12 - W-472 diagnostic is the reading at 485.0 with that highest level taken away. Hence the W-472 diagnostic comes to 1.2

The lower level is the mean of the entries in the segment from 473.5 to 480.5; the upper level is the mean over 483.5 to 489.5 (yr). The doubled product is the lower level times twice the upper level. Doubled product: 37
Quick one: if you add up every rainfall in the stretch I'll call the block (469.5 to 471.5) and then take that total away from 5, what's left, -1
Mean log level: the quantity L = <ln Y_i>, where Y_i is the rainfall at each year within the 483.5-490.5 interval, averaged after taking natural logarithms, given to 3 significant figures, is 1.46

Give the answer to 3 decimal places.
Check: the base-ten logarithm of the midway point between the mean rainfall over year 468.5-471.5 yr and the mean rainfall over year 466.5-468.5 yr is 0.485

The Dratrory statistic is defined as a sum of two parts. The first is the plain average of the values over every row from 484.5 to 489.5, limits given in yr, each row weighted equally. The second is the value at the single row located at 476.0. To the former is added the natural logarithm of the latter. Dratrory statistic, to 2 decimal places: 5.75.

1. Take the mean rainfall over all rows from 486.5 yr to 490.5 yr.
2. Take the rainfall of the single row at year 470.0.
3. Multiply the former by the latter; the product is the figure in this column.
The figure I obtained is 12.2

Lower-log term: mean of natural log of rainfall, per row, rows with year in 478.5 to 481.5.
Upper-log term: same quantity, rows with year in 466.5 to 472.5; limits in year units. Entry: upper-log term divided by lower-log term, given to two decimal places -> 0.74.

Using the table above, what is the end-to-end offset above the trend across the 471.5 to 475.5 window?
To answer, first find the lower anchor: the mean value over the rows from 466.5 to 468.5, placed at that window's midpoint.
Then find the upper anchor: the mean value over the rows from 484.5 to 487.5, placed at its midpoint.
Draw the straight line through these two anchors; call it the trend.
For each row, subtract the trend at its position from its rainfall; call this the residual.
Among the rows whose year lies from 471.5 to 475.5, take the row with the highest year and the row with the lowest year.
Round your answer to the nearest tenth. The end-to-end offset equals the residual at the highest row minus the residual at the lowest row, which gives 0.6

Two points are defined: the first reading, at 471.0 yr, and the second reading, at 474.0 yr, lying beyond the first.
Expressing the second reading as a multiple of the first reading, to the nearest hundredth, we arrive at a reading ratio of 1.39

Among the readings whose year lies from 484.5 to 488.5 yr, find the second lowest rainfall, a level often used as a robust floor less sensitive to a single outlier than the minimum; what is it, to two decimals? 4.19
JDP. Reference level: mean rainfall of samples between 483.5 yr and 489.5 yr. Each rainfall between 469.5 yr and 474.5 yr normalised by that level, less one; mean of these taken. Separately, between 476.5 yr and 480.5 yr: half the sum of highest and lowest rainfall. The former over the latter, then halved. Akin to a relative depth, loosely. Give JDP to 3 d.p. -0.029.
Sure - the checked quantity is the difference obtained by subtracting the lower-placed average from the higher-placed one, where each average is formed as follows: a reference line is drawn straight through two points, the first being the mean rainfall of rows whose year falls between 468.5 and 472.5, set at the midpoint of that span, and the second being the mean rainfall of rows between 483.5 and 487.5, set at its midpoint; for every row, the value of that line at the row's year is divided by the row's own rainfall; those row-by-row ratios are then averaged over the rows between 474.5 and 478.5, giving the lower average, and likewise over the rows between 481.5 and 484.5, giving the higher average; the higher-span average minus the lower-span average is 0.11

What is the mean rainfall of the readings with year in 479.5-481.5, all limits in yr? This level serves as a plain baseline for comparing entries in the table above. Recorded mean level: 4.5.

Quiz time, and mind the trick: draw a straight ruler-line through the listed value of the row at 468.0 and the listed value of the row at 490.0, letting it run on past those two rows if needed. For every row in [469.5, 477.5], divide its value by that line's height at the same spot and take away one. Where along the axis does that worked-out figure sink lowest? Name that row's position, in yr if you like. 470.0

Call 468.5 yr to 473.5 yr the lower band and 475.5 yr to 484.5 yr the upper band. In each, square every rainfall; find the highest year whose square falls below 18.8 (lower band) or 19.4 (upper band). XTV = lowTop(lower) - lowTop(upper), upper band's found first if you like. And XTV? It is -11 yr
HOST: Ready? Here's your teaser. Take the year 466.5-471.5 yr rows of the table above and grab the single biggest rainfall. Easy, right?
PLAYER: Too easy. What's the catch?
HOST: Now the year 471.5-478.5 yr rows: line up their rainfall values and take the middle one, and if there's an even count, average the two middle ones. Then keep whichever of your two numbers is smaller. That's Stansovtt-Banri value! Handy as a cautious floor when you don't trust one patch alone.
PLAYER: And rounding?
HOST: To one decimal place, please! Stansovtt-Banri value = 3.4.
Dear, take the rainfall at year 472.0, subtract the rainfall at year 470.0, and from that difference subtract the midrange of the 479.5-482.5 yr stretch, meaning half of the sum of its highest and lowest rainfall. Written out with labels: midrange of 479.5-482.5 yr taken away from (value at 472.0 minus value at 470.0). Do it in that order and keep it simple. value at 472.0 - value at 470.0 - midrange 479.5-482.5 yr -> -4.3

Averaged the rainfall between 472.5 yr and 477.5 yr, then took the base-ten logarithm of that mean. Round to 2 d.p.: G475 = 0.60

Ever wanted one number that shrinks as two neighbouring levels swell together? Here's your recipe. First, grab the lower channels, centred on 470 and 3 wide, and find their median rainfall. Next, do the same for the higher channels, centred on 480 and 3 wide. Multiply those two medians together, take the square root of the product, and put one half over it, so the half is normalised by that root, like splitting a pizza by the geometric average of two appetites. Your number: 0.139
